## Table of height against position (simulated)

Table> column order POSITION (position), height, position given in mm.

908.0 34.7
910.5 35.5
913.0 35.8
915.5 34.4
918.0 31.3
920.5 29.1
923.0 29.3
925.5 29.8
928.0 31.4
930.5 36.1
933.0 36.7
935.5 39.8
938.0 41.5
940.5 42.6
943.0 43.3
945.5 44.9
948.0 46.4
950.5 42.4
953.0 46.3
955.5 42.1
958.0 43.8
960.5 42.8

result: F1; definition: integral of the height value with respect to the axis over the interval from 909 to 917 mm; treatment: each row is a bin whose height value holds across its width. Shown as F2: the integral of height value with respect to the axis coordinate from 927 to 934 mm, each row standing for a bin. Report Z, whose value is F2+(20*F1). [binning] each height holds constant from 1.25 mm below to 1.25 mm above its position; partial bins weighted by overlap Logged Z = 5858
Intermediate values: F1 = 281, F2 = 243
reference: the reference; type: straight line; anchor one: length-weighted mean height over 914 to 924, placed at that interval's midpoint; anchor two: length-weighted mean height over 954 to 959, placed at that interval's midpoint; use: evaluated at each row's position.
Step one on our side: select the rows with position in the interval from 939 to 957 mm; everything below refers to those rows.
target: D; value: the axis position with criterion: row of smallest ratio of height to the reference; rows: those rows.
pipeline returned 955.5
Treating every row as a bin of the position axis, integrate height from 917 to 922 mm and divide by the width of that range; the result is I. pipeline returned 30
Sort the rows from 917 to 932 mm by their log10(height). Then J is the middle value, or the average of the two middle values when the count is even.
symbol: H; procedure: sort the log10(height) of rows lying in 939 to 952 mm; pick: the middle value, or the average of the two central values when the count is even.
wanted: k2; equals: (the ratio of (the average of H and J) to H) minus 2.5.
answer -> -1.55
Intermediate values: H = 1.64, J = 1.48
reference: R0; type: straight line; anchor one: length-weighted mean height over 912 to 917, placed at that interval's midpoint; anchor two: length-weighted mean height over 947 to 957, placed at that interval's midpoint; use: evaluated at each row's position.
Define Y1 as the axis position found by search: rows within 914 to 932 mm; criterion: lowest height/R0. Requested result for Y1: 923.0 mm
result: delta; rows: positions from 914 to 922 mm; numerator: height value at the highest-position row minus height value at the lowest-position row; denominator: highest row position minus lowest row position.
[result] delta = -1.1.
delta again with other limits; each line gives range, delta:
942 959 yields 0.0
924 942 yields 0.9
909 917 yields -0.2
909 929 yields -0.2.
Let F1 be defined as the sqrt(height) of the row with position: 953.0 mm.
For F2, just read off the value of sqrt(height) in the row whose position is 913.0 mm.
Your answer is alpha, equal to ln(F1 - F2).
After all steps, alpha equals -0.2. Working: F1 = 6.80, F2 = 5.98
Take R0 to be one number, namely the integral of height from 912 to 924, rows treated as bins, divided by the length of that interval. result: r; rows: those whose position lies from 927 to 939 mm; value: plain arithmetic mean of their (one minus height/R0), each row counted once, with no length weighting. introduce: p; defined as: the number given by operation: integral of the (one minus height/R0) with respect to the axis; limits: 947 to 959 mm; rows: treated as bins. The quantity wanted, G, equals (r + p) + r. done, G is -4.9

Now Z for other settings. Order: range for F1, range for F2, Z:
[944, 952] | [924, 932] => 7393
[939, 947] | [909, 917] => 7260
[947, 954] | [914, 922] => 6545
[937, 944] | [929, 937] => 6246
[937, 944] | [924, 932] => 6206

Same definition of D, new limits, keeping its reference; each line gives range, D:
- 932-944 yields 933.0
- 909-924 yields 923.0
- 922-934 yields 925.5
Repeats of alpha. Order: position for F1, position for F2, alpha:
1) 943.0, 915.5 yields -0.3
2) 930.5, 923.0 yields -0.5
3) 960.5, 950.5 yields -3.5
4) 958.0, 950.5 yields -2.2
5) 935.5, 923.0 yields -0.1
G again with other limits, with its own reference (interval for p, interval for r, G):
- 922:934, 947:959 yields -1.0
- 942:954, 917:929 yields -4.7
